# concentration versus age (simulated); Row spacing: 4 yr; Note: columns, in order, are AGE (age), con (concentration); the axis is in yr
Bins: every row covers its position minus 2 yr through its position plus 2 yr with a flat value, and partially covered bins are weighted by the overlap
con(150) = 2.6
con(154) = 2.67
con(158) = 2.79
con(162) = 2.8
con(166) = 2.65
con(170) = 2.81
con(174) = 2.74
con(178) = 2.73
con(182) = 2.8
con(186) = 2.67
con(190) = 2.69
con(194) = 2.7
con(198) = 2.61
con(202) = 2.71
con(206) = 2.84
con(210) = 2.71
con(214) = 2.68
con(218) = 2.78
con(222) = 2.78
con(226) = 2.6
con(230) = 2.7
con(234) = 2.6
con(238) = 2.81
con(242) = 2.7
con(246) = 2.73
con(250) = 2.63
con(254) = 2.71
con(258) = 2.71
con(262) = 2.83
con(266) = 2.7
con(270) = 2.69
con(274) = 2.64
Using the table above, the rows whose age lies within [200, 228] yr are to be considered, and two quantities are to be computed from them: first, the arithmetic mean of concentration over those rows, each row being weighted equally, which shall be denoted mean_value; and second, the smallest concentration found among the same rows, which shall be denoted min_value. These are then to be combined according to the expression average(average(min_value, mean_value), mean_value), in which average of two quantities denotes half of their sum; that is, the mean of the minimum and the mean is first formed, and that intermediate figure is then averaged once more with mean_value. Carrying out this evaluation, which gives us 2.70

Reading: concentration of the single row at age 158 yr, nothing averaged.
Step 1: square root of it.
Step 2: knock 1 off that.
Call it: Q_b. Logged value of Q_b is 0.670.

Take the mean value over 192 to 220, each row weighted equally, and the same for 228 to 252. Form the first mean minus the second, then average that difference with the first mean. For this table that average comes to 1.37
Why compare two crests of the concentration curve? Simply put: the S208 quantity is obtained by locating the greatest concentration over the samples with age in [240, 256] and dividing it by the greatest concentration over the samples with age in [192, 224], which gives 0.96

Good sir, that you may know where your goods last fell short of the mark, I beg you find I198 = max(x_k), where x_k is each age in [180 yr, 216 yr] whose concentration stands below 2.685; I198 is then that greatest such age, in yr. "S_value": 214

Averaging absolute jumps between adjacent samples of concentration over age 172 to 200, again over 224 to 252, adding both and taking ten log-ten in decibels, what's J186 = -7.87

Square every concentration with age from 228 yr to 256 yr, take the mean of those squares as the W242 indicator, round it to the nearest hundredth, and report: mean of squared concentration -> 7.28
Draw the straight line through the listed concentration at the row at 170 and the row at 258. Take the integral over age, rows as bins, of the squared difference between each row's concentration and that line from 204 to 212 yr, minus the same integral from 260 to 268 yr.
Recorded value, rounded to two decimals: -0.03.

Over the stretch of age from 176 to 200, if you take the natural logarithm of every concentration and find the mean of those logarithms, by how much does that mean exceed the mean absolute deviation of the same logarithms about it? 0.977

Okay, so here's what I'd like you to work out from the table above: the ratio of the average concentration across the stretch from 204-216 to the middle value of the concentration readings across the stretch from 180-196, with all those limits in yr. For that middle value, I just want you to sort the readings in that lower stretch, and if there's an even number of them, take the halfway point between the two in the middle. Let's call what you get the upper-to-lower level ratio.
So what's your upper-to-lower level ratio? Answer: 1.018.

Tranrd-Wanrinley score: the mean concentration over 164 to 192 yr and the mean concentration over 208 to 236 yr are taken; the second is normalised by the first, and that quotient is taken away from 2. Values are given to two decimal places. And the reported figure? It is 1.01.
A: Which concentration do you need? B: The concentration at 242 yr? 2.7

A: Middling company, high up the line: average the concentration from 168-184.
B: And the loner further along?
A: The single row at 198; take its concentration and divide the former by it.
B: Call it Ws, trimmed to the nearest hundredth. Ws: 1.06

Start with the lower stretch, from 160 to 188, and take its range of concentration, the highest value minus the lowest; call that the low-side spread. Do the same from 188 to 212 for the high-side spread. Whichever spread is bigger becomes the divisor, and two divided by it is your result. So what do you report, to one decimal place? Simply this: 8.7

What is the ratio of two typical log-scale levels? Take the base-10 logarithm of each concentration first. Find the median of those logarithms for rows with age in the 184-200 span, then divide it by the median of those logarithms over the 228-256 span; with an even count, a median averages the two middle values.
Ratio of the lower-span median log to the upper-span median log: 0.99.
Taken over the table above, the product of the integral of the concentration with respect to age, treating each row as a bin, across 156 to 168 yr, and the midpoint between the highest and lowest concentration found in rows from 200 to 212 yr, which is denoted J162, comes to 91.5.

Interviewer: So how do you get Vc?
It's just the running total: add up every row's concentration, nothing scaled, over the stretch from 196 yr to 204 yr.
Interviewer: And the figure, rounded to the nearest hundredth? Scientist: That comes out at 5.32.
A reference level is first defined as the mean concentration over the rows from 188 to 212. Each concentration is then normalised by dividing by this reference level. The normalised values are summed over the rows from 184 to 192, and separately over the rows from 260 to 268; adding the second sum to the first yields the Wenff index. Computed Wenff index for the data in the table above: 4.02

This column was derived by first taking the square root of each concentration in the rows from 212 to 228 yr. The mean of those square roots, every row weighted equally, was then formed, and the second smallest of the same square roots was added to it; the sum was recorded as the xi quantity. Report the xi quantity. 3.28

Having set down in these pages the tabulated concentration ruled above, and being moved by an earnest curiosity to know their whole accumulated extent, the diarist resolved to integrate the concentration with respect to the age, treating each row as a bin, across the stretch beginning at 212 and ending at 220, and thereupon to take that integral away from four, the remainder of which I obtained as -17.8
